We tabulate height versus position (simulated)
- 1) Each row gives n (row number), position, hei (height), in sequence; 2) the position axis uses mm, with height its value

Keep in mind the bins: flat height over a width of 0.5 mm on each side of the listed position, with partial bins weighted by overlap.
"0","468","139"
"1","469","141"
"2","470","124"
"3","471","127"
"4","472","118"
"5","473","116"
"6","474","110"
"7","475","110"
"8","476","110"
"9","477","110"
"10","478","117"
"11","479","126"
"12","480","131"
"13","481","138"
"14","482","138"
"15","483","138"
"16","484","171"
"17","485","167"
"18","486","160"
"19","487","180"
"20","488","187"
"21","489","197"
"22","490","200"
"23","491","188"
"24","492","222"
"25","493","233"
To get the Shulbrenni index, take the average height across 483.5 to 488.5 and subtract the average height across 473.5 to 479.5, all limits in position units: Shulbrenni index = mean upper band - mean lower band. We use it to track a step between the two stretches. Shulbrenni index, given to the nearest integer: 59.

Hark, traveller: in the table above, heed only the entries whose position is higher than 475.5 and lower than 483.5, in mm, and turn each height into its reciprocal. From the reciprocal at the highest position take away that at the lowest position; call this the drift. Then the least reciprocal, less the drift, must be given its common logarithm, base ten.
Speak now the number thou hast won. -2.04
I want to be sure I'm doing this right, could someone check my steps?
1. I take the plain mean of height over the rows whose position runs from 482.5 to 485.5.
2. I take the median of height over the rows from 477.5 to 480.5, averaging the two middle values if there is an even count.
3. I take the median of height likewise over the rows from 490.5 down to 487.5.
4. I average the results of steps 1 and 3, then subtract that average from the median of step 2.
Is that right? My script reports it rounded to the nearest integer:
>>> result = -52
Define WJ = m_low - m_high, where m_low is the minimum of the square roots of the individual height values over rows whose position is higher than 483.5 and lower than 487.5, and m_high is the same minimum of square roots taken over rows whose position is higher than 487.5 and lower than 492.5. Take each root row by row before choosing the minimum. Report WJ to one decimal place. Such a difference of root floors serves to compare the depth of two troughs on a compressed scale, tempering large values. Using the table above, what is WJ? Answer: -1.0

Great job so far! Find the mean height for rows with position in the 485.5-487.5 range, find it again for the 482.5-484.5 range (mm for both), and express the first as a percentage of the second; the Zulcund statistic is 110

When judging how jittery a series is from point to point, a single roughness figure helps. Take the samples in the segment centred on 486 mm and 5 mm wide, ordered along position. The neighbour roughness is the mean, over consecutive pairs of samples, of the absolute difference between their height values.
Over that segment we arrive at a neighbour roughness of 9.5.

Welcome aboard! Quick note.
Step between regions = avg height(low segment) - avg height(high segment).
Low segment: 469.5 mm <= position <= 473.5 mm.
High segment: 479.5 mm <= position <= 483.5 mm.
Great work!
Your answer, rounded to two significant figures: -15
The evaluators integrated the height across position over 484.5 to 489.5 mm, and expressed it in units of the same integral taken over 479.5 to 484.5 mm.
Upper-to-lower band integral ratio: 1.24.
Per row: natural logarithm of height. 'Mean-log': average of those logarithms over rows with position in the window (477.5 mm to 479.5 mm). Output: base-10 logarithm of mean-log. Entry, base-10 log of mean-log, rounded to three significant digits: 0.681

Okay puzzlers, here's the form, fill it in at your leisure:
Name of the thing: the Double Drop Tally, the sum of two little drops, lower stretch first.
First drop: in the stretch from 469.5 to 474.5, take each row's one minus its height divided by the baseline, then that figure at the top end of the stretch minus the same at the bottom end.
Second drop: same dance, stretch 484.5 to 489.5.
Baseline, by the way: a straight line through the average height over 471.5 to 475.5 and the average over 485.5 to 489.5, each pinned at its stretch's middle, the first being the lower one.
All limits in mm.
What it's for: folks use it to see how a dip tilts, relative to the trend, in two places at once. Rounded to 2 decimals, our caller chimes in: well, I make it 0.28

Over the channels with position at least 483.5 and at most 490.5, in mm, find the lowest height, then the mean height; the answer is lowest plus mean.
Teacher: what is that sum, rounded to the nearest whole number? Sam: 340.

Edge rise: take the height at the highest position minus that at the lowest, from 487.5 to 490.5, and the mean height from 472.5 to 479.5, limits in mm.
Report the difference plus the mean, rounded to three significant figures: 127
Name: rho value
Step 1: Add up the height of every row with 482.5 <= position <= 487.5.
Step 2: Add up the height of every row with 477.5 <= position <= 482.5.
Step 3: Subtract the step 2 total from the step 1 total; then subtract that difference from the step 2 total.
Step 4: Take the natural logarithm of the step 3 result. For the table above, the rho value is 6.18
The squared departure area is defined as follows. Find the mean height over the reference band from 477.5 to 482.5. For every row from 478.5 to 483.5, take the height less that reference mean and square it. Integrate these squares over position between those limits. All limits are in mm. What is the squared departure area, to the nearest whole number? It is 209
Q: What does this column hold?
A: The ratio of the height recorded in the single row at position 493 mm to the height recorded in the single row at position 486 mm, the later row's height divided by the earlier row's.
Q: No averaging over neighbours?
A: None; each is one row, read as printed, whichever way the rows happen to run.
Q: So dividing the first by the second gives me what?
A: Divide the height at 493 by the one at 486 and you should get 1.5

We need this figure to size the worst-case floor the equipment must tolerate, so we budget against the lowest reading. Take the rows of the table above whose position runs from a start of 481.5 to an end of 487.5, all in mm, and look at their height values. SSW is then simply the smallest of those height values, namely 138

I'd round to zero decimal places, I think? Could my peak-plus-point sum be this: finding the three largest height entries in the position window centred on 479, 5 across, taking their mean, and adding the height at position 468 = 271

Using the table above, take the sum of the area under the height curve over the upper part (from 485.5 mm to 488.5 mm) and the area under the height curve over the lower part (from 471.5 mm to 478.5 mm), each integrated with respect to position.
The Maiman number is 1318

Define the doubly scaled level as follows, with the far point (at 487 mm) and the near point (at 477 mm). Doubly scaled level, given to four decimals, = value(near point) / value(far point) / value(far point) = 0.0034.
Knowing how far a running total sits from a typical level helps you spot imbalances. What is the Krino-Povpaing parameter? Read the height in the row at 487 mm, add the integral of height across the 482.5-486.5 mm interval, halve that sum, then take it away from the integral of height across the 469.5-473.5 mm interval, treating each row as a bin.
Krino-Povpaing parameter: 77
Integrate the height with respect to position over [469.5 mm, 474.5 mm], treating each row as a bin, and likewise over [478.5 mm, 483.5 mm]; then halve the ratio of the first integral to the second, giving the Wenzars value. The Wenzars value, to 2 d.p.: 0.44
